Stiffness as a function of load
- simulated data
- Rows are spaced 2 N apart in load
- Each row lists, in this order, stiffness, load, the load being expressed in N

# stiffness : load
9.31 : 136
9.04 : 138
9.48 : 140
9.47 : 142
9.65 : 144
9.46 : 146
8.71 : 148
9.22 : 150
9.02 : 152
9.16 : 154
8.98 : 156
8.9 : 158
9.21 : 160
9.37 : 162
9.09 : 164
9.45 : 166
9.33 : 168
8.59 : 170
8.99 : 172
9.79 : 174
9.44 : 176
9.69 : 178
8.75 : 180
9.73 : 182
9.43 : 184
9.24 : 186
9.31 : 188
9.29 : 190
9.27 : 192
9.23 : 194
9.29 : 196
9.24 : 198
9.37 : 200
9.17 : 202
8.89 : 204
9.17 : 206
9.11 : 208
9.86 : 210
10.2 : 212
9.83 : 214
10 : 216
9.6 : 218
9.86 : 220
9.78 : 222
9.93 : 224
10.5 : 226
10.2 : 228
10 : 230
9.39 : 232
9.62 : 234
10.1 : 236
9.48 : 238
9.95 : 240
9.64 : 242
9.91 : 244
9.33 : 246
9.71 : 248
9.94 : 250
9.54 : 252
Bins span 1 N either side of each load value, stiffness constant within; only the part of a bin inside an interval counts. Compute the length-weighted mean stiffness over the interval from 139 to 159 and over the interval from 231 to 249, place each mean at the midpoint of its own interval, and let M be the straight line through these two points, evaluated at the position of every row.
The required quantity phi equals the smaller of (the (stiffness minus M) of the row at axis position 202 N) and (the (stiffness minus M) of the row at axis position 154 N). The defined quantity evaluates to -0.31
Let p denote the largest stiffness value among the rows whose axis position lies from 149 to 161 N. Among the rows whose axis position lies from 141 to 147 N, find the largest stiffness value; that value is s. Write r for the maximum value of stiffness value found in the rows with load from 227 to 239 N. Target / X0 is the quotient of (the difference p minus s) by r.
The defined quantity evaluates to -0.042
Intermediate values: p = 9.22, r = 10.2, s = 9.65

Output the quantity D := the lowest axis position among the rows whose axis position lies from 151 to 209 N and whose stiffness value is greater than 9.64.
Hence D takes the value 174 N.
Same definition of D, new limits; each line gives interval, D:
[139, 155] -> 144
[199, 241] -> 210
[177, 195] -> 178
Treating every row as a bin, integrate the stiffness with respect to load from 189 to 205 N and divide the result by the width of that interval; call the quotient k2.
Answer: 9.2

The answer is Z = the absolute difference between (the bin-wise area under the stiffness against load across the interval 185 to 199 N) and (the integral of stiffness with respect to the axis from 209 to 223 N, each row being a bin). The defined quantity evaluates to 9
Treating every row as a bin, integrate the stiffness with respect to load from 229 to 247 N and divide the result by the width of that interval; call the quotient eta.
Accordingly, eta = 9.7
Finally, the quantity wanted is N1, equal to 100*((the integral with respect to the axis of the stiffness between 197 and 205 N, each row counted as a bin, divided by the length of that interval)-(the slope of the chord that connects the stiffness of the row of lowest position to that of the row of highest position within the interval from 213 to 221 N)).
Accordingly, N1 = 916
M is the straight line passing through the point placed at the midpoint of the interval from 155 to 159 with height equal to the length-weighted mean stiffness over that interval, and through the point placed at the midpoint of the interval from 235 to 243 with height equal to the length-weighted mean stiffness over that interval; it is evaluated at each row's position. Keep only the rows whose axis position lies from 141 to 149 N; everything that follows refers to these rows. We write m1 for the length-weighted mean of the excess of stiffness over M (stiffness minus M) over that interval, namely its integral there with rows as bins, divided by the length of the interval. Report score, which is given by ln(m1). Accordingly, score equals -0.68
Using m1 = 0.51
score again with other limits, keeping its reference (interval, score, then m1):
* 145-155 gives -1.40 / 0.25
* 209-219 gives -1.01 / 0.37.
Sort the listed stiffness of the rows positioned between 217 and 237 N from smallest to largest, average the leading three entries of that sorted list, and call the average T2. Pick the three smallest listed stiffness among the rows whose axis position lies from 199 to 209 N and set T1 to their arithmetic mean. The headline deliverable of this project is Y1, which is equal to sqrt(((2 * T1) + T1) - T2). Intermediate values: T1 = 9.06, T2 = 9.54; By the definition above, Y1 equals 4.20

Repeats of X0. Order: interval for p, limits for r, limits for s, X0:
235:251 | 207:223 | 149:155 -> 0.086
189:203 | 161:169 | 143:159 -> -0.030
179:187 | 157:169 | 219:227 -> -0.081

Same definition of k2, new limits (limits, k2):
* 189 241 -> 9.6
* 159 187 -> 9.3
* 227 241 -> 9.8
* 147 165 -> 9.1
